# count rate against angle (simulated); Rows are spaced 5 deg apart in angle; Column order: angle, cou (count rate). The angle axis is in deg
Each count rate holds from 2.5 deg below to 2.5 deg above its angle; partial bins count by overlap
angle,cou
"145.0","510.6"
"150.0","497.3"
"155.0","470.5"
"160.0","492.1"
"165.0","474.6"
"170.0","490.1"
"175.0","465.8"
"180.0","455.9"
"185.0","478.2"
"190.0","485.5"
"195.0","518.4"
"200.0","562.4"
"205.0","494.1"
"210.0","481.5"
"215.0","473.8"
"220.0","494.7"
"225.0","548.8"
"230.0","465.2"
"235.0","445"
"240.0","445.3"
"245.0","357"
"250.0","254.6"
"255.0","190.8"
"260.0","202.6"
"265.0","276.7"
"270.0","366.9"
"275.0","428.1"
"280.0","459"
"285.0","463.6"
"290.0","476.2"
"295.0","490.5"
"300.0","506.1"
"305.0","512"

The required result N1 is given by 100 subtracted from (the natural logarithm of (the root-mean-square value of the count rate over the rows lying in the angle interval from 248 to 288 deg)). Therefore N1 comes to -94.2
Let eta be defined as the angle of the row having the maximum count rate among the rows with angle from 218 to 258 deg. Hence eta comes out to 225.0 deg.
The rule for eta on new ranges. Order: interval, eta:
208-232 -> 225.0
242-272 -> 270.0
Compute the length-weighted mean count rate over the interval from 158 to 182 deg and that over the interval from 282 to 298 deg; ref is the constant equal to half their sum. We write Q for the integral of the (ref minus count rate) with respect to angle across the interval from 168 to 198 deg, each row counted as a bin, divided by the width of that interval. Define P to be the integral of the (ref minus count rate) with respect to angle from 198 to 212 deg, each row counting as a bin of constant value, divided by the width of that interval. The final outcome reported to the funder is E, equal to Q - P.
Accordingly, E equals 28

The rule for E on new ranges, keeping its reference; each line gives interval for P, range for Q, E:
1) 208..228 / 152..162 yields 18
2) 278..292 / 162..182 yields -6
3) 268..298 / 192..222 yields -54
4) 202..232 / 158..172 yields 9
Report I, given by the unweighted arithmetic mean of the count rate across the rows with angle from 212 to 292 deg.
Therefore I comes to 397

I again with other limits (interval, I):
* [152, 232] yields 491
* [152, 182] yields 475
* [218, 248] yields 459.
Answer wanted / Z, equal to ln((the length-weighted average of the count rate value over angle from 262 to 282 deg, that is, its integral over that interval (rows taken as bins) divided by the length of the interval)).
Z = 5.93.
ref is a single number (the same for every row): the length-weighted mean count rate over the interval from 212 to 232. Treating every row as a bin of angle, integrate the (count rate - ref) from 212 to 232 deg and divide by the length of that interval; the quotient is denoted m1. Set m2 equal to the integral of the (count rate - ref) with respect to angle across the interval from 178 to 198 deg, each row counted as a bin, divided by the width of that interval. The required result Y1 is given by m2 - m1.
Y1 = -9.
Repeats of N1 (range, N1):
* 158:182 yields -93.8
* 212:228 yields -93.8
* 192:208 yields -93.7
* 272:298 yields -93.9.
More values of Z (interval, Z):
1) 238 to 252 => 5.86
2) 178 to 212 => 6.21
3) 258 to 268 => 5.51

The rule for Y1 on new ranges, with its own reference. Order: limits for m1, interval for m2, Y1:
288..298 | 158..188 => -9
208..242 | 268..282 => -61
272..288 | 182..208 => 58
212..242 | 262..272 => -166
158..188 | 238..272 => -180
